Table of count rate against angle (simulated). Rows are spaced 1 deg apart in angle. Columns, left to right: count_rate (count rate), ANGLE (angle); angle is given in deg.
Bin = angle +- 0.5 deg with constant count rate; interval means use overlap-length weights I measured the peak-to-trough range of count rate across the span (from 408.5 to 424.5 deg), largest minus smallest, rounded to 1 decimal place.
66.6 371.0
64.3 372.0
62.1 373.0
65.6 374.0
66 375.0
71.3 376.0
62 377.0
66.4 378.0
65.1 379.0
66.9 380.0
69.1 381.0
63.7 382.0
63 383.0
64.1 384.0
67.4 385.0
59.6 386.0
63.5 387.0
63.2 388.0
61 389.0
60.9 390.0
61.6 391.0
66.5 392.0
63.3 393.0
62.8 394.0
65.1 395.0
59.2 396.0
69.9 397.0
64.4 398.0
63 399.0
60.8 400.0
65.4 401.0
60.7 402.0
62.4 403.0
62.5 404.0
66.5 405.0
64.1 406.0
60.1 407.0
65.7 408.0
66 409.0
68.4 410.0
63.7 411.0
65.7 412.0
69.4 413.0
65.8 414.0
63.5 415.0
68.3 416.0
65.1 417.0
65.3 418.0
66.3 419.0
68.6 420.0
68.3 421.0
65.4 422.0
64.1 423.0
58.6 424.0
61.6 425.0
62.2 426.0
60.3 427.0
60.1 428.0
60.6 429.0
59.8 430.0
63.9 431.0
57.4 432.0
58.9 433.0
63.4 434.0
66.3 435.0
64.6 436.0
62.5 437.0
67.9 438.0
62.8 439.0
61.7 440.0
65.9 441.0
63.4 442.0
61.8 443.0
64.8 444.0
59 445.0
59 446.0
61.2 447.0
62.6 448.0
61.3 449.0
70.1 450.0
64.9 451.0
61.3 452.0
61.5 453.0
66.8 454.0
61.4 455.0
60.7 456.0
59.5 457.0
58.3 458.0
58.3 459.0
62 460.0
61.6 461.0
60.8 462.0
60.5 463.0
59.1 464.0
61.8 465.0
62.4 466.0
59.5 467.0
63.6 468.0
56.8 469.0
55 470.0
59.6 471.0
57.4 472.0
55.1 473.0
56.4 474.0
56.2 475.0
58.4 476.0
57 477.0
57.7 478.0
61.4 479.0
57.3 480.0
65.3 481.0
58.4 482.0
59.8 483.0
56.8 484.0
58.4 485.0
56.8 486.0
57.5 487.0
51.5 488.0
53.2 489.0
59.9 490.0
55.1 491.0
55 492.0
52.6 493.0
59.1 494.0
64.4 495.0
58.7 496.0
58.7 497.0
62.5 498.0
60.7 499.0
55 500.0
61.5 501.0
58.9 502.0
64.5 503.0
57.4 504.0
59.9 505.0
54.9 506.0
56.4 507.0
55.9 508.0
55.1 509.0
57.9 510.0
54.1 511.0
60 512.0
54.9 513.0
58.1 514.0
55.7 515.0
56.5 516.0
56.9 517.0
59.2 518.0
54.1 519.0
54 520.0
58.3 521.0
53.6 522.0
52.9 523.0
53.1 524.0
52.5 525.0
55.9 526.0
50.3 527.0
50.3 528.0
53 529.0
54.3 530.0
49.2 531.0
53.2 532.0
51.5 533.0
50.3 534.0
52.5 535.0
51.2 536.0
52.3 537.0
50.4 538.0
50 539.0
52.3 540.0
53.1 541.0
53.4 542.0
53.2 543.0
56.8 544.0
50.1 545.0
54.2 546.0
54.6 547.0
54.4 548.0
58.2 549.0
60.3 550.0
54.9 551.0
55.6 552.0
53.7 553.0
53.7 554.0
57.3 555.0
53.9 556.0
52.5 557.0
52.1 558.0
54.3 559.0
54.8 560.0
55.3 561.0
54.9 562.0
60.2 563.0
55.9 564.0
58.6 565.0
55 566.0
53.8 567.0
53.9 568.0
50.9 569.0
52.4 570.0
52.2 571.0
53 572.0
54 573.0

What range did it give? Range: 10.8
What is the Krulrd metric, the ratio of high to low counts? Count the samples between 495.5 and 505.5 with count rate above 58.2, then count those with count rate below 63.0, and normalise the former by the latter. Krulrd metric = 0.89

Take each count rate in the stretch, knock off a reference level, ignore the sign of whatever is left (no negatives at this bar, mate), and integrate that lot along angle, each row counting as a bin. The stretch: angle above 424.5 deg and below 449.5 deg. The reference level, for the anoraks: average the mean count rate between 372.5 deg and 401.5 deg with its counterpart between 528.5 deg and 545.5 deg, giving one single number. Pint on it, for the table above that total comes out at 100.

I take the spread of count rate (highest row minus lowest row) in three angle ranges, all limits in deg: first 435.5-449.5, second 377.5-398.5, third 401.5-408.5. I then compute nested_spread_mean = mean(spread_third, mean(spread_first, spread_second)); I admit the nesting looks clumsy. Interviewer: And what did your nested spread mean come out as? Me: 8.1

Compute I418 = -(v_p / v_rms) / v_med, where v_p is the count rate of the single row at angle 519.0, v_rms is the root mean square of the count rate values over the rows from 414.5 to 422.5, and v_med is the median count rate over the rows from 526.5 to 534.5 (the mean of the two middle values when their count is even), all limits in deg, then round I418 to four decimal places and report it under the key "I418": -0.0160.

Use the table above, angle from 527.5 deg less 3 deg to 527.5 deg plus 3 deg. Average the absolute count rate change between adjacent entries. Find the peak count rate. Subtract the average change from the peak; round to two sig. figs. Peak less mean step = 53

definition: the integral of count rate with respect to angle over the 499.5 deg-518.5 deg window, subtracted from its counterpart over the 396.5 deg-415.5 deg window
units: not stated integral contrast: 135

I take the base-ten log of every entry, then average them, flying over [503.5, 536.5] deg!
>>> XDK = 1.737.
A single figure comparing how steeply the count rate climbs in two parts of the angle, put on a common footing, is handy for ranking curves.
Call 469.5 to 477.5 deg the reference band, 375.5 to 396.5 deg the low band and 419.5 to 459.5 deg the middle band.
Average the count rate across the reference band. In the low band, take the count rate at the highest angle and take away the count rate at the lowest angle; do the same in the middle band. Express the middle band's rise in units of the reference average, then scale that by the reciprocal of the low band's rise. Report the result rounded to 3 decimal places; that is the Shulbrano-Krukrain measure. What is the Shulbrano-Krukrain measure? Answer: 0.015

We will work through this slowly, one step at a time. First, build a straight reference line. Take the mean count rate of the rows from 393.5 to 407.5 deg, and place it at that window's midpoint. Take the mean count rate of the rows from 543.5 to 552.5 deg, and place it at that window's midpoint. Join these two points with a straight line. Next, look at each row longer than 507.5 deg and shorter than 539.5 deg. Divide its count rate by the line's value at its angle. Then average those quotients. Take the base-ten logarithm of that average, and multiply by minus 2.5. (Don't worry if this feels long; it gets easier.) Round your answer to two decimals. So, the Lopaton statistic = 0.06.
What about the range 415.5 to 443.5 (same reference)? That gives -0.03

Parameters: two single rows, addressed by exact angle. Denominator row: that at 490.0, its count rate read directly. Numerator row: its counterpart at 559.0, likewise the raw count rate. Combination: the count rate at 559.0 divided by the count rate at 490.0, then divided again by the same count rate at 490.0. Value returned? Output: 0.0151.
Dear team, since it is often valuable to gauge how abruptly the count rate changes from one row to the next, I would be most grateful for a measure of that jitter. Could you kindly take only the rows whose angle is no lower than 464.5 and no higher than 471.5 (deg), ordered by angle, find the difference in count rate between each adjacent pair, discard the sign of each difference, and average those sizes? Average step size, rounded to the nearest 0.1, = 3.5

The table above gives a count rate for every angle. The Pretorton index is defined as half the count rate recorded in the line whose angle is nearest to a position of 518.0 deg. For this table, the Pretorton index 29.6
